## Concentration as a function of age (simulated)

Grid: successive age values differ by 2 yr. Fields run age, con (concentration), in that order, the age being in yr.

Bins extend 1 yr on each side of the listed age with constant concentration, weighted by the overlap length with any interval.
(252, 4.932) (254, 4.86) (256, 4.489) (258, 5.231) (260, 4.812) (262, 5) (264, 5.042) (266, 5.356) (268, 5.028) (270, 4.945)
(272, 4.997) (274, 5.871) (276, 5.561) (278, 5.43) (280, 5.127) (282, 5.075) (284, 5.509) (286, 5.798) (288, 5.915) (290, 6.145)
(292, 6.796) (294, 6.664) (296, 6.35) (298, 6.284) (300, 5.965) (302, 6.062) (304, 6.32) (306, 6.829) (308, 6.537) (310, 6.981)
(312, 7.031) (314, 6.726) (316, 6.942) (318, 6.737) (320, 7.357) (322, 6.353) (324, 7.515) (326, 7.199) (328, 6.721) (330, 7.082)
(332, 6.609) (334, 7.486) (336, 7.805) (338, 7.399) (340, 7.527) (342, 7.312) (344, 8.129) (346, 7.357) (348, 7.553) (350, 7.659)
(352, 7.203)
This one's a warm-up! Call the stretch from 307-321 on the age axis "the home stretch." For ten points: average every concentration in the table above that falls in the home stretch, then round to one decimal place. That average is 6.9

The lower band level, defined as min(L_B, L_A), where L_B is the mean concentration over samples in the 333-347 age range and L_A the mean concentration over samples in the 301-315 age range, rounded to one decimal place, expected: 6.6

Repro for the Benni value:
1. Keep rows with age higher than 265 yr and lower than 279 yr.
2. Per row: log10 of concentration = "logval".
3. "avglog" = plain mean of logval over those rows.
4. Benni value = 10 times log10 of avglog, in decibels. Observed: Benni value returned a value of -1.40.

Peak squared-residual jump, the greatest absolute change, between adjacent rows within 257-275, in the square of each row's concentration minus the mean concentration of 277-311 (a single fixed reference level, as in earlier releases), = 1.17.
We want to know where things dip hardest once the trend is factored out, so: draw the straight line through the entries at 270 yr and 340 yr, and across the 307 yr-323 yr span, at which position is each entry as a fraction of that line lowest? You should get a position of 322 yr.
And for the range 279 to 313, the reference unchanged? 282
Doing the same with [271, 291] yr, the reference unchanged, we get 282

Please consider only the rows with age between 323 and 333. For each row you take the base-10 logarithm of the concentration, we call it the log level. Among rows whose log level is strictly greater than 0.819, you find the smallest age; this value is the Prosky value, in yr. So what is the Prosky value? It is 324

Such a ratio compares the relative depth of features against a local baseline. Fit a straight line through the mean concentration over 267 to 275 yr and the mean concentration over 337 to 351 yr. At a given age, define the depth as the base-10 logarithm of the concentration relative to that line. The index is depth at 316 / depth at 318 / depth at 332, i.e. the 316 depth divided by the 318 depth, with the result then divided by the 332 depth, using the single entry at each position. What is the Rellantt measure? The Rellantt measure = -628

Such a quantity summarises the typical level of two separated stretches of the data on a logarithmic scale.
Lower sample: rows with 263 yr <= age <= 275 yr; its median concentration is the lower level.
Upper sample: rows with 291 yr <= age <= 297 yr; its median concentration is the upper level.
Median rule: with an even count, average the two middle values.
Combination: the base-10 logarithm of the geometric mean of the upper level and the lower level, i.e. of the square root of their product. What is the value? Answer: 0.76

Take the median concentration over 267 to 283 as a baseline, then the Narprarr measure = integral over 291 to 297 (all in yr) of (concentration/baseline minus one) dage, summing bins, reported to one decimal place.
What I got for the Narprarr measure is 1.8 yr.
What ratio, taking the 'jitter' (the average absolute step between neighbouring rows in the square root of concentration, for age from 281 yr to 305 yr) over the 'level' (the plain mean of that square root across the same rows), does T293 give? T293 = 0.0218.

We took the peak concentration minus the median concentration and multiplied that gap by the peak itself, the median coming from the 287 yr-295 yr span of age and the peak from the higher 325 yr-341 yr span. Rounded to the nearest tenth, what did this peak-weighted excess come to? 10.9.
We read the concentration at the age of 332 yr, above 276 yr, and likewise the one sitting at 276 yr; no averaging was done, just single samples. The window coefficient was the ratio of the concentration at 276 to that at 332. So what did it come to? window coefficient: 0.84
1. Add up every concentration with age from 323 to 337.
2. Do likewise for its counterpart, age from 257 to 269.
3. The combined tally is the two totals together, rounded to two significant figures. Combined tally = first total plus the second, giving 81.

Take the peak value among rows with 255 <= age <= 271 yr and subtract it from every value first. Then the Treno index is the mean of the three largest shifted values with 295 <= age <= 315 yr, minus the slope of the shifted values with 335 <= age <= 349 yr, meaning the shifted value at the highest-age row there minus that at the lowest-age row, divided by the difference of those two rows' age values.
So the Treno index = 1.6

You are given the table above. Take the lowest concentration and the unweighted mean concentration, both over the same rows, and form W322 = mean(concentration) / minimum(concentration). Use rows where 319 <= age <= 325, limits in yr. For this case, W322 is 1.11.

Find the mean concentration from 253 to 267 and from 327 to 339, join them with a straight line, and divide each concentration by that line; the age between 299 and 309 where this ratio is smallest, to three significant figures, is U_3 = 300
